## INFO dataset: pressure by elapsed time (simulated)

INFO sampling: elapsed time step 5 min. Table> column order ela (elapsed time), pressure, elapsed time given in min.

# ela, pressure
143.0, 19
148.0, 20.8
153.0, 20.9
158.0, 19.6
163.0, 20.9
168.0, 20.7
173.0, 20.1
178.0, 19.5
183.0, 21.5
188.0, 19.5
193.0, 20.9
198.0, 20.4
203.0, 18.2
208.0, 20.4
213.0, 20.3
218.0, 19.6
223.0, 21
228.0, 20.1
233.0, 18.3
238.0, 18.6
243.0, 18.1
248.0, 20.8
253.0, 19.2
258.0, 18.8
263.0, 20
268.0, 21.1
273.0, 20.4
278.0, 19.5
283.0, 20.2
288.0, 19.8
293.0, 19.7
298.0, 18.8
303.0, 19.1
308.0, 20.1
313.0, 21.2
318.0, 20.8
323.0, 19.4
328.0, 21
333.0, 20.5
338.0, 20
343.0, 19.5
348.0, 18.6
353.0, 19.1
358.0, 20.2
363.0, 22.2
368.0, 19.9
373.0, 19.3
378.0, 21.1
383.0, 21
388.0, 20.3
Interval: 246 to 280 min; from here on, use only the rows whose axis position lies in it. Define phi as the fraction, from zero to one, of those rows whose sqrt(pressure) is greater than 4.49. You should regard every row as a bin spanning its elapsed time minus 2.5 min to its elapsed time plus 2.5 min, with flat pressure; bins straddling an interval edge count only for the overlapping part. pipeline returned 0.43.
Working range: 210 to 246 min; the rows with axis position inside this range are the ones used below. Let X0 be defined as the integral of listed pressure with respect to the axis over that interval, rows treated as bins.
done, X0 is 701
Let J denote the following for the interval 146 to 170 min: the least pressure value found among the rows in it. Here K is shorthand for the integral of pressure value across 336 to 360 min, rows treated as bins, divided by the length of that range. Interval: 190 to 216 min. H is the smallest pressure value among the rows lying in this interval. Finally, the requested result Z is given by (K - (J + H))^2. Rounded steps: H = 18.2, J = 19.6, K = 19.5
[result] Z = 337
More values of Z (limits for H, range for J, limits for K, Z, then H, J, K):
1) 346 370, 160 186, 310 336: 308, 18.6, 19.5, 20.6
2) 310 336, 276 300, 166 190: 322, 19.4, 18.8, 20.3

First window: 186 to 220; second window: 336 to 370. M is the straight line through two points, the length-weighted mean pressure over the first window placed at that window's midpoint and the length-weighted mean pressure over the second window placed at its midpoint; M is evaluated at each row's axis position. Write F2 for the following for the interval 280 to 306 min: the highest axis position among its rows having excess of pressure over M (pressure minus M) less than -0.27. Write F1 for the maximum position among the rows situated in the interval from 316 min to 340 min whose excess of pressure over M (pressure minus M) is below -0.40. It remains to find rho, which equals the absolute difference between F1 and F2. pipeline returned 20 min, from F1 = 323.0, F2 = 303.0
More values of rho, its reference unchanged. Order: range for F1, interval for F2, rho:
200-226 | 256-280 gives 75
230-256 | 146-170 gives 95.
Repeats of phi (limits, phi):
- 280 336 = 0.45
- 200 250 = 0.40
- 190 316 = 0.40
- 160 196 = 0.57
